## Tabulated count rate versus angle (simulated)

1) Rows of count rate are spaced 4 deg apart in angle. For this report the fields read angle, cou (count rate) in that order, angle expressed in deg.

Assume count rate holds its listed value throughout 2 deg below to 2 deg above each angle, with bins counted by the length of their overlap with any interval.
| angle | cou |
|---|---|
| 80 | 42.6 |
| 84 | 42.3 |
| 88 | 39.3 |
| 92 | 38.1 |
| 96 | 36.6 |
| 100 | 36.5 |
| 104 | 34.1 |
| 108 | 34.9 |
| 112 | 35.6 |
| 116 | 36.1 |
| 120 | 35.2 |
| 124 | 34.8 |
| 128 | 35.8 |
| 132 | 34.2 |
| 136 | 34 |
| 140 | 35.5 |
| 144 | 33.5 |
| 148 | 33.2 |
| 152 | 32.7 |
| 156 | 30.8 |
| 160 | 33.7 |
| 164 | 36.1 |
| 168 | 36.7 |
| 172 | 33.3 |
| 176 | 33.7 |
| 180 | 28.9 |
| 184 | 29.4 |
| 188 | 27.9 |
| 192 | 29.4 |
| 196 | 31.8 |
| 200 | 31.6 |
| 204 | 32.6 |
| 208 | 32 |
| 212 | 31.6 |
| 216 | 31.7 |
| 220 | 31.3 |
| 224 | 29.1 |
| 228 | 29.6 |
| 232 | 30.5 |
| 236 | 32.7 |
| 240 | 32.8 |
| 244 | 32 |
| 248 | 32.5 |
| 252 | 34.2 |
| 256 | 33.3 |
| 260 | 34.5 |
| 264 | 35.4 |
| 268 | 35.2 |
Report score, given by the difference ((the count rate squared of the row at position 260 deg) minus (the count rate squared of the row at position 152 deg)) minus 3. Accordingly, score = 118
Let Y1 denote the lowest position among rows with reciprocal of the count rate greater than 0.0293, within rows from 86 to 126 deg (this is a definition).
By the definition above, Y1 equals 104 deg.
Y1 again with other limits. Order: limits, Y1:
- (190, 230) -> 192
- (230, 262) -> 232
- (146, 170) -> 148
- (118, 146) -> 136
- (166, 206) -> 172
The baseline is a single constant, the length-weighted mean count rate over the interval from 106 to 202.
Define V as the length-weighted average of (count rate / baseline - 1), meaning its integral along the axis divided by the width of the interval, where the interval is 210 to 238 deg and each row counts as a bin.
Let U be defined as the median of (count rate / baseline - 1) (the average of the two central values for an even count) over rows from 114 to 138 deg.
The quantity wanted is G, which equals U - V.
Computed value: 0.122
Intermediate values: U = 0.05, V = -0.071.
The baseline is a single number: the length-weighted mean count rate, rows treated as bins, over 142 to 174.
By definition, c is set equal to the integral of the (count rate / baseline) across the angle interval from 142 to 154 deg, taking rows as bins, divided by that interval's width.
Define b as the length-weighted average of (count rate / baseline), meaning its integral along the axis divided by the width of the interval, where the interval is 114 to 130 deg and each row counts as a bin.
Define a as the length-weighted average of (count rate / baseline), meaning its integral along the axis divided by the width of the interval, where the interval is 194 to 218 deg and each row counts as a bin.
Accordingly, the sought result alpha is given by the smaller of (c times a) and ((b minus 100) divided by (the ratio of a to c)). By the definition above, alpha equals -103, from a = 0.94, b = 1.05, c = 0.98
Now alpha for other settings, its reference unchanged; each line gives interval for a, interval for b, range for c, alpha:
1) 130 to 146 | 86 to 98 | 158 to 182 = -97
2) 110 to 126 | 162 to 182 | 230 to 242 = -89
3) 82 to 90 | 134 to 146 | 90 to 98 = -91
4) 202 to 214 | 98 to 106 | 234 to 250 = -100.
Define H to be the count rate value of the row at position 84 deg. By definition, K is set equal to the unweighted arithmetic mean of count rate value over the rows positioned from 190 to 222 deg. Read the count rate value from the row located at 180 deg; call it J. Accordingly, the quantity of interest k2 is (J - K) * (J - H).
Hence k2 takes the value 35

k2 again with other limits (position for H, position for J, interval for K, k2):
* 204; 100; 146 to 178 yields 11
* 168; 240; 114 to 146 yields 8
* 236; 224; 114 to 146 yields 21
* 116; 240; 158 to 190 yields -1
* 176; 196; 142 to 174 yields 4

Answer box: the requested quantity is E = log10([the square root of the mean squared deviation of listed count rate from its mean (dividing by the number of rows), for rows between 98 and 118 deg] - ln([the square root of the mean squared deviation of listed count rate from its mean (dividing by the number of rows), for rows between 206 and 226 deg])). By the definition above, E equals -0.1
